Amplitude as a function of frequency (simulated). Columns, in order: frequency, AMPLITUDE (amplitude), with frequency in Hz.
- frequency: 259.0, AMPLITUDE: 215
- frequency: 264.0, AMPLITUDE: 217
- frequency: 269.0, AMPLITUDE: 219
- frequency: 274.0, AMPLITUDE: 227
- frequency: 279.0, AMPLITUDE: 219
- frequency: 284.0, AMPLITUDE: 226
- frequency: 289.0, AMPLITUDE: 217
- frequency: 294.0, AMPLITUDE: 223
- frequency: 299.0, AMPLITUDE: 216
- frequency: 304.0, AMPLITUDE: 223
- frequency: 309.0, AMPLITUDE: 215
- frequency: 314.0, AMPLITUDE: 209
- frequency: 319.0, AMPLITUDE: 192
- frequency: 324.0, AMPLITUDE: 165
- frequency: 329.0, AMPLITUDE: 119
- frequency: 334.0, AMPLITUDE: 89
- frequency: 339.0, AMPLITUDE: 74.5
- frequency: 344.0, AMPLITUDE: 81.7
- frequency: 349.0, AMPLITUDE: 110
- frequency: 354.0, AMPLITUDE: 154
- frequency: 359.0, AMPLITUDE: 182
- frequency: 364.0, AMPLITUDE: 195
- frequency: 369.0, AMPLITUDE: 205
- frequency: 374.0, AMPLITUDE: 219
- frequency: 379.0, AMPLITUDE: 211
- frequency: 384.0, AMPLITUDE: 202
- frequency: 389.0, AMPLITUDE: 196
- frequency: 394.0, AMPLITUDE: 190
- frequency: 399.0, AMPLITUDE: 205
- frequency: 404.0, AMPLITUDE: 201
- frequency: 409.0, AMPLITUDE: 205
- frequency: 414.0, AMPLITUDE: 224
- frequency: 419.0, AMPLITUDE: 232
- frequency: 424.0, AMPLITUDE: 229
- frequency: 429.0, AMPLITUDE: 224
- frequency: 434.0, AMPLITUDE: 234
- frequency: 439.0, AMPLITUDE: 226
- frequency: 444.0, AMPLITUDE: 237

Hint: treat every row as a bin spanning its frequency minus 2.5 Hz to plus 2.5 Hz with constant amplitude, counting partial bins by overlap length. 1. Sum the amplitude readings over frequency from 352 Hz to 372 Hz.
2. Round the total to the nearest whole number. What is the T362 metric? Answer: 736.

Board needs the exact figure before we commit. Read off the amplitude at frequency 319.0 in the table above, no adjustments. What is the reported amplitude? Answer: 192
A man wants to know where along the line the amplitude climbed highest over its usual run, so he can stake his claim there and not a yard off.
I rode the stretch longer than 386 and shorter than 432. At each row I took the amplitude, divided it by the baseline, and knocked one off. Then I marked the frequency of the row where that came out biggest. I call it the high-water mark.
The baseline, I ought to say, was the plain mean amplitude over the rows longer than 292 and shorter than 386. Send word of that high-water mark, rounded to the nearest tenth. 419.0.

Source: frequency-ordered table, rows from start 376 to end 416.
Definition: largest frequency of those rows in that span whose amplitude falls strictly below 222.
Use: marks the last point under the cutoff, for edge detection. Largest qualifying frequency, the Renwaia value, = 409.0 Hz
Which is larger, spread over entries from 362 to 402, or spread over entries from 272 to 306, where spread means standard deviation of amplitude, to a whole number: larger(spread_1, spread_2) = 9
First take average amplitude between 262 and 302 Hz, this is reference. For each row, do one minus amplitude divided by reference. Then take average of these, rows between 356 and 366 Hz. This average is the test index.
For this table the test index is 0.15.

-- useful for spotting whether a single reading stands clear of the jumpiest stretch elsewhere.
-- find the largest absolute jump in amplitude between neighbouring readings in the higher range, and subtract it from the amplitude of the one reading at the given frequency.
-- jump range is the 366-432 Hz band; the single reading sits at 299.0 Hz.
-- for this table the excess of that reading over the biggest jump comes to 197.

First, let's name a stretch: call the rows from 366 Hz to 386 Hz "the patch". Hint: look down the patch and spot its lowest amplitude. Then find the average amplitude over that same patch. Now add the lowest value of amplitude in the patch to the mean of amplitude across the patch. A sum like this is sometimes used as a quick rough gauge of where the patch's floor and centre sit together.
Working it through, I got 411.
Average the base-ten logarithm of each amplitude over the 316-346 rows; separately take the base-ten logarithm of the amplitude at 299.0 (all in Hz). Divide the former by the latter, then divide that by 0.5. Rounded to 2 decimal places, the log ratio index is 1.76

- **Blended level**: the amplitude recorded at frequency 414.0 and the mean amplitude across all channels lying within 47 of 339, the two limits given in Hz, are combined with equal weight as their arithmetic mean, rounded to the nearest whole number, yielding 198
